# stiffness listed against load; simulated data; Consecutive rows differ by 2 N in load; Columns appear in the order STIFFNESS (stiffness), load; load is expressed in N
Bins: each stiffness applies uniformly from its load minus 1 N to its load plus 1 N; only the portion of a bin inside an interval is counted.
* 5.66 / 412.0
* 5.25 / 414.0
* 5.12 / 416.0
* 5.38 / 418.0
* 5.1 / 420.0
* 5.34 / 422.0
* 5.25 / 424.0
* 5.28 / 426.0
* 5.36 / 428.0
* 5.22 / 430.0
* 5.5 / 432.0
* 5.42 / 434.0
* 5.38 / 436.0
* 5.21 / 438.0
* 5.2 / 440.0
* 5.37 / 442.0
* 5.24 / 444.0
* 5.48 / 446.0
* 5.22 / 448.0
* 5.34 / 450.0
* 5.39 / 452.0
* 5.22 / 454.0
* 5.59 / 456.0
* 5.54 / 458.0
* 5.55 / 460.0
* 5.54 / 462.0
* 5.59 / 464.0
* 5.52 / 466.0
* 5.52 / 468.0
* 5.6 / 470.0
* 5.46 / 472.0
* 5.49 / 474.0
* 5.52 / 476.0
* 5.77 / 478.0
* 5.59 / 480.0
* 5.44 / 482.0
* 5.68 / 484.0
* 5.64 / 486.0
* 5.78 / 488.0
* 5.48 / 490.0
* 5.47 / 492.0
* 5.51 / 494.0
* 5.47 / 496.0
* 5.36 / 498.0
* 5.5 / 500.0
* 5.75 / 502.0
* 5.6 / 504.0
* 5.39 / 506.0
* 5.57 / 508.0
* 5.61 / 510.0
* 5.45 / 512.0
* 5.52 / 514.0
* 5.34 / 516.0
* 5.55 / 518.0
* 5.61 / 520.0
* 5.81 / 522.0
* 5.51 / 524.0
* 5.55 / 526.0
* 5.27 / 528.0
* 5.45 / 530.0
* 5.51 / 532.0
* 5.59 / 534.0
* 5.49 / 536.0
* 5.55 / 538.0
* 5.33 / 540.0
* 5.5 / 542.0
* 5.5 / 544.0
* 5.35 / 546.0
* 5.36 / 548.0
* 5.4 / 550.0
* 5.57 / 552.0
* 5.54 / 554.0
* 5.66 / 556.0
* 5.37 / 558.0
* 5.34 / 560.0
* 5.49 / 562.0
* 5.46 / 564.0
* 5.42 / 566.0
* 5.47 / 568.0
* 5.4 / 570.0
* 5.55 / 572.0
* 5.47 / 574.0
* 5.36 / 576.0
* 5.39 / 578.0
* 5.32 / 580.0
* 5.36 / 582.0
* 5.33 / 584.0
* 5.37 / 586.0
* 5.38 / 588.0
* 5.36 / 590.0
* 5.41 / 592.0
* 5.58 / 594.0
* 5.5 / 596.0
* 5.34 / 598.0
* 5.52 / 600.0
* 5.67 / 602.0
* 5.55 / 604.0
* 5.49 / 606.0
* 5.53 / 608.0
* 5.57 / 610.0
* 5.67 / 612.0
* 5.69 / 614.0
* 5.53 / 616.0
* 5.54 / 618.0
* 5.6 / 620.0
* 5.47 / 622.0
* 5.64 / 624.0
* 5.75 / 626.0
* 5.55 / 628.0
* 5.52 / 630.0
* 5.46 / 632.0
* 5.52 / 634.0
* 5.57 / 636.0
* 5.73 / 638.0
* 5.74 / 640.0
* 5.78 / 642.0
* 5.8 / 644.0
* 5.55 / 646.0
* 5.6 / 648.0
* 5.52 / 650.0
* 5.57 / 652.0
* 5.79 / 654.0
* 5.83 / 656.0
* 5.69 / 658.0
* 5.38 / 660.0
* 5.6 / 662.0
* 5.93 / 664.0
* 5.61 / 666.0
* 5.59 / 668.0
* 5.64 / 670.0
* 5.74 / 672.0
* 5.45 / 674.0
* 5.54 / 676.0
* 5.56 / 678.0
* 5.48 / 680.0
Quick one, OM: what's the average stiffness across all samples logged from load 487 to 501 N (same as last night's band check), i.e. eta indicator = 5.51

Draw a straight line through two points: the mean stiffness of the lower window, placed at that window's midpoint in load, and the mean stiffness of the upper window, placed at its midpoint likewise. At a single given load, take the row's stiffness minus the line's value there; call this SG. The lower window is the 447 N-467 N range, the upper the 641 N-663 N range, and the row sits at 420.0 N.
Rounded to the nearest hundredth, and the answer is -0.31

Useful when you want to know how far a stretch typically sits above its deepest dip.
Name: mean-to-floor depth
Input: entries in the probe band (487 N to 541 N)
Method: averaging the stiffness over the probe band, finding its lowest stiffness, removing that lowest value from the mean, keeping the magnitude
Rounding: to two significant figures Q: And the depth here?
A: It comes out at 0.25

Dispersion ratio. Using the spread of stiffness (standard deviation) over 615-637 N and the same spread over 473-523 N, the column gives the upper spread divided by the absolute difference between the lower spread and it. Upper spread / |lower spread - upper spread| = 2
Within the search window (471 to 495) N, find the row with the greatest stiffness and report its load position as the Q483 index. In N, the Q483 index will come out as 488.0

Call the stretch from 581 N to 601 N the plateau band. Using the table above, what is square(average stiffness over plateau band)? 29.3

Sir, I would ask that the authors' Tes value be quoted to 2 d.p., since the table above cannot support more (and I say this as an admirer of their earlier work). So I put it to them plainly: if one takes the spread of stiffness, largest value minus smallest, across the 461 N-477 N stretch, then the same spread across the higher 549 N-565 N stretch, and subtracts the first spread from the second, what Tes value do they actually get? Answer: 0.18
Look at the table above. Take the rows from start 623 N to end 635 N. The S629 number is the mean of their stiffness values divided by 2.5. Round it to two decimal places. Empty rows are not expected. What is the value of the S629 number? 2.23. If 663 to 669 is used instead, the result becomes 2.28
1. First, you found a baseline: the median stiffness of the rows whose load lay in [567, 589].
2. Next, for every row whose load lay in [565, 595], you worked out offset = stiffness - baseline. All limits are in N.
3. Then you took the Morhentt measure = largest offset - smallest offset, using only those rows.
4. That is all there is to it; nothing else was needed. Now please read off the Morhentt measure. 0.26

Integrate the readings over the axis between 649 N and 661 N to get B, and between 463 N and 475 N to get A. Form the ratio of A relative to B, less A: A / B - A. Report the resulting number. -65.4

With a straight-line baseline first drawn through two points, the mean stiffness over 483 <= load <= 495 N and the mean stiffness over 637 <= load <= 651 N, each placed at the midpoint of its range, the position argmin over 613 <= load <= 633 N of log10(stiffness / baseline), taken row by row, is 632.0 N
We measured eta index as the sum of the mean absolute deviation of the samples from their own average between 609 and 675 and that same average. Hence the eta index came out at 5.73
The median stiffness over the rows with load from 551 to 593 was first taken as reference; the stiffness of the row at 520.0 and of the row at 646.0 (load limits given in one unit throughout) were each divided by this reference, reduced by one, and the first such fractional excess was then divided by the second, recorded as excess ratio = 1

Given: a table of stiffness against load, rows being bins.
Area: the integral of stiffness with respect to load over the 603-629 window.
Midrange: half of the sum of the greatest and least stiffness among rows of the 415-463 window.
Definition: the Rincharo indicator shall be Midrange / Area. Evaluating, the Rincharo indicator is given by 0.037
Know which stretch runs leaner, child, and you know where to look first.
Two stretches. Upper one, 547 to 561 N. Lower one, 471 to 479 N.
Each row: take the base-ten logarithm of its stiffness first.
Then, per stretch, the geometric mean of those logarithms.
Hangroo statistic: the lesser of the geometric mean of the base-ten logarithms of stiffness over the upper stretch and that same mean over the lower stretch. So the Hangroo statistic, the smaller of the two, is 0.737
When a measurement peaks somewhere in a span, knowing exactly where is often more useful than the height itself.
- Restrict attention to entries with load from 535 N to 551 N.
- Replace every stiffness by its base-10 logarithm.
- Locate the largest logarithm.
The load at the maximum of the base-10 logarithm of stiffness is 538.0 N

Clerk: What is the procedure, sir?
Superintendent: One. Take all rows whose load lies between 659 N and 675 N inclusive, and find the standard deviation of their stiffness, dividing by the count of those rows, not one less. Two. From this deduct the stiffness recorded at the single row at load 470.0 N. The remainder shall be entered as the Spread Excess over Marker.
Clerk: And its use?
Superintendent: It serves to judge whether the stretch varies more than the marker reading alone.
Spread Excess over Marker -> -5.44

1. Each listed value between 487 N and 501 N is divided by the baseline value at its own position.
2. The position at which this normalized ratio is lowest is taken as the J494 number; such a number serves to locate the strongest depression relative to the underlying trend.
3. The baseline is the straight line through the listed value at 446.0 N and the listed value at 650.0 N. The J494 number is 498.0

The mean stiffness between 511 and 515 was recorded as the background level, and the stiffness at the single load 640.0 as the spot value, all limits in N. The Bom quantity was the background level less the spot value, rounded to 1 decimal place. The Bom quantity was -0.3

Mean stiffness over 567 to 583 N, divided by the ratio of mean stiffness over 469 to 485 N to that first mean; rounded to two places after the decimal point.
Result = 5.27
